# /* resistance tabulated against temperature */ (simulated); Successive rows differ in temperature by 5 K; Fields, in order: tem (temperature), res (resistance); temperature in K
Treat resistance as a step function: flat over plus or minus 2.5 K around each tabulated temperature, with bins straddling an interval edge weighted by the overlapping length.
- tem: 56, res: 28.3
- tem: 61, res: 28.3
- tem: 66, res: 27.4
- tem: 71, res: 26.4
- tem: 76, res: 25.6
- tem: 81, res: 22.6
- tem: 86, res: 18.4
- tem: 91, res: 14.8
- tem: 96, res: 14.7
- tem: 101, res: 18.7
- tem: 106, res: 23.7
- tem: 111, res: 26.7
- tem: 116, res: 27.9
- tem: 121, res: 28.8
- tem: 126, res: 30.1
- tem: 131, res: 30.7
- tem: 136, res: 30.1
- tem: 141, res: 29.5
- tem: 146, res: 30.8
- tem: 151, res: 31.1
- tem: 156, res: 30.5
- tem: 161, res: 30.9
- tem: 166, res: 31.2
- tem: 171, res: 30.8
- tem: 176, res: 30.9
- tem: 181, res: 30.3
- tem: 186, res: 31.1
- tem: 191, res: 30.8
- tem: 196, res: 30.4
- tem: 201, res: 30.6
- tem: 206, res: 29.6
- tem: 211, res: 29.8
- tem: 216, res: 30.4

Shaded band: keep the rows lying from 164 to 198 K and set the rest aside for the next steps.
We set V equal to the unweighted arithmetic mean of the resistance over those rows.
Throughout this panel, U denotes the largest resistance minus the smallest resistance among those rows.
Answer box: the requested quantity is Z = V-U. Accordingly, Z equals 30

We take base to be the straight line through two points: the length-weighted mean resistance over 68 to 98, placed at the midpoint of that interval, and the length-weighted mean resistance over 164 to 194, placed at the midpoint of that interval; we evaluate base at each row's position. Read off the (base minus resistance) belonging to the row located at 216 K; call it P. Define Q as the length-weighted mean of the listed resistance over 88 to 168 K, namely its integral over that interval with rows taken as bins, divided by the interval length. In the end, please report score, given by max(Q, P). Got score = 26.8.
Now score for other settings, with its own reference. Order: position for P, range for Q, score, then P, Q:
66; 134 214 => 30.5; -9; 30.5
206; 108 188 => 30.0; 4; 30.0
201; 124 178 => 30.6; 3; 30.6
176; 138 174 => 30.7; 0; 30.7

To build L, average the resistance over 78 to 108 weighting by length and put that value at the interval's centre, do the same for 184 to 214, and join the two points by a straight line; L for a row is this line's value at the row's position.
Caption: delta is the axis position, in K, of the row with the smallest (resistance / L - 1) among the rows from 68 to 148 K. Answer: 96 K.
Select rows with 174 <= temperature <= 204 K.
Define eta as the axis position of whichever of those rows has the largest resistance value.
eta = 186 K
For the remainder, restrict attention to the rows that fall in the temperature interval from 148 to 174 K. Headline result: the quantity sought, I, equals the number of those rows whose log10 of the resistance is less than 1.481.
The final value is 0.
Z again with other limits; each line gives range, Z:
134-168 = 29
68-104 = 8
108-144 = 25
